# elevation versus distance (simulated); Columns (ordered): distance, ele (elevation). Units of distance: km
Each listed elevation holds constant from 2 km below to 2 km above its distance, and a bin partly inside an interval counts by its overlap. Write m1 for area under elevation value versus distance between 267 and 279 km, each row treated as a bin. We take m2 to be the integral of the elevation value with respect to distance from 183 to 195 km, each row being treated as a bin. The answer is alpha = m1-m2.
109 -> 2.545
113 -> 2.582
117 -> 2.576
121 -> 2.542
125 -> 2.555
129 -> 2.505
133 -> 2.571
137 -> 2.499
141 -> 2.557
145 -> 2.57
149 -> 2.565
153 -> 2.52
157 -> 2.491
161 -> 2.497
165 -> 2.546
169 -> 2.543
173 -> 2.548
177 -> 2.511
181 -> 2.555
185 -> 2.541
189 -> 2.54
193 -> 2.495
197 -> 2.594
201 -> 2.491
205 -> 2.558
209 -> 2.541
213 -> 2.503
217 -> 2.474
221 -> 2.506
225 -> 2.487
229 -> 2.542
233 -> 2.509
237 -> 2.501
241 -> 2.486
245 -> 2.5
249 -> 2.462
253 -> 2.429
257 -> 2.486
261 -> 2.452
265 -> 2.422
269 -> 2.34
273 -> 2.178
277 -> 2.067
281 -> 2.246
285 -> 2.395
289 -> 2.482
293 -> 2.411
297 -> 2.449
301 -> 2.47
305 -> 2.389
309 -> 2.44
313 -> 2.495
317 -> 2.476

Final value -4.0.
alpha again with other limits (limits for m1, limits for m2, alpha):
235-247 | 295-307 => 0.7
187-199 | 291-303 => 1.2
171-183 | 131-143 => -0.1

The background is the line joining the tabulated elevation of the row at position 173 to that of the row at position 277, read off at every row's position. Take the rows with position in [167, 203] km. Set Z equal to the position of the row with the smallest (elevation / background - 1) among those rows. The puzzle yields 169 km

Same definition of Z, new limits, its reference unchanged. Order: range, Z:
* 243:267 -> 253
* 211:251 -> 217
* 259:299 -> 277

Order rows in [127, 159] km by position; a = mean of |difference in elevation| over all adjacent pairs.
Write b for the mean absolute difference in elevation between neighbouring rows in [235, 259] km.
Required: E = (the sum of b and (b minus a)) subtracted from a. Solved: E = 0.019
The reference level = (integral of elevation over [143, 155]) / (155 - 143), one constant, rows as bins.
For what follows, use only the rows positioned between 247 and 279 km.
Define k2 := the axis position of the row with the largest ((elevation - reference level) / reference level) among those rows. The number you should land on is 257 km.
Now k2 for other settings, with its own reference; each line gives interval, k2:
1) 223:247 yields 229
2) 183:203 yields 197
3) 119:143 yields 133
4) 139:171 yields 145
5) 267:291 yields 289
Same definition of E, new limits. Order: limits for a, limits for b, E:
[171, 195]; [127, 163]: -0.017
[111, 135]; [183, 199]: -0.029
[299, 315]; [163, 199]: 0.063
